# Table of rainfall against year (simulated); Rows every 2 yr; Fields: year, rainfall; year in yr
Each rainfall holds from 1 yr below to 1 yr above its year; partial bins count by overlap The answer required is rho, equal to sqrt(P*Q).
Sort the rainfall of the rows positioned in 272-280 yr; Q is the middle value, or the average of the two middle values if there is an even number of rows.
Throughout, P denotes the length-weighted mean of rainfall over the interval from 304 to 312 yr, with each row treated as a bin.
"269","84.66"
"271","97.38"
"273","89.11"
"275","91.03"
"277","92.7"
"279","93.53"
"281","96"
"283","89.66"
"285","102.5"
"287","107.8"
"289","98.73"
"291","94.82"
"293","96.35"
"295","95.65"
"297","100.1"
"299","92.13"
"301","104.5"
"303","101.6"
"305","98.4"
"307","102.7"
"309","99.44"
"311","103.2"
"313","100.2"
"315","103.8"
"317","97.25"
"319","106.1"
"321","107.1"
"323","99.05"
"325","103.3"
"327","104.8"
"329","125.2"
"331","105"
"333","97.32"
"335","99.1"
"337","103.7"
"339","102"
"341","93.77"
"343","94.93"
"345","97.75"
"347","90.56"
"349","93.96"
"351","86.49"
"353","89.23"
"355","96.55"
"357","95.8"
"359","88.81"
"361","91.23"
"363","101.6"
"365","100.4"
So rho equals 96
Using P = 101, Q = 92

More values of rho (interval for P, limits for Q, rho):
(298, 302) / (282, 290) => 99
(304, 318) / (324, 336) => 102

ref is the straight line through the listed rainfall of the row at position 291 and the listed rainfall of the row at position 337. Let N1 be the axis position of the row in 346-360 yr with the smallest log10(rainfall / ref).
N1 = 351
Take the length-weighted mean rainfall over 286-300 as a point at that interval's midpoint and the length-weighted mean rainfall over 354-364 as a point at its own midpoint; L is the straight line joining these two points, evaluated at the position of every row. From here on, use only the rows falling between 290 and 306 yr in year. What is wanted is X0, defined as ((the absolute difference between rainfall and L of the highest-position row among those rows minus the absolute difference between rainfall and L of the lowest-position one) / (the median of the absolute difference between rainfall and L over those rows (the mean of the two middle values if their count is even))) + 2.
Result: 1.2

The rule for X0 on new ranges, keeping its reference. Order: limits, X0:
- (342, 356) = 2.4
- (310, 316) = 2.1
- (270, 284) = 3.2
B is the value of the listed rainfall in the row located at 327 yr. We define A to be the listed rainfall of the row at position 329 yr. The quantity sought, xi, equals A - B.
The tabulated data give 20.4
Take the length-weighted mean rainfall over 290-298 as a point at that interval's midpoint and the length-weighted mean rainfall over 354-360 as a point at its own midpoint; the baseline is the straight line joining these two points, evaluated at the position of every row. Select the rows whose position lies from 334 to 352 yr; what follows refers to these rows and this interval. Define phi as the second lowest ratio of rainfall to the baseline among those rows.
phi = 0.96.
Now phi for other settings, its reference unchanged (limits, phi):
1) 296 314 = 1.02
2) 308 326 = 1.04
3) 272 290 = 0.92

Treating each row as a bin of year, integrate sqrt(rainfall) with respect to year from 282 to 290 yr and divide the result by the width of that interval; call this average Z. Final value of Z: 10.0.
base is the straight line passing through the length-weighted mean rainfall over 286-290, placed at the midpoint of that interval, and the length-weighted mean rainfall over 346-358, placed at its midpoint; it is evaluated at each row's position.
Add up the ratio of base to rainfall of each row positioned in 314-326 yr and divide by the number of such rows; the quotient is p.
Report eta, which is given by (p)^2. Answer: 0.91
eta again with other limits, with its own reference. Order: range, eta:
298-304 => 1.04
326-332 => 0.75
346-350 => 1.01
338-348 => 0.96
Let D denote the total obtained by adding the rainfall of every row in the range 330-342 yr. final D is 601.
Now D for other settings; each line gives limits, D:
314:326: 617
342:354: 553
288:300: 578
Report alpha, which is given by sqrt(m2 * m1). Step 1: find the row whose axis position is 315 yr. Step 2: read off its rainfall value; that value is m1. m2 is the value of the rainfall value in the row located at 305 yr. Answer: 101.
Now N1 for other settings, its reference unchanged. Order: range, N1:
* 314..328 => 317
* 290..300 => 299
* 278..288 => 283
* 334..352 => 351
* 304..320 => 317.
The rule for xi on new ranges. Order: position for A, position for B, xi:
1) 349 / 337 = -9.7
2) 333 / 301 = -7.2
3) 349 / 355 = -2.6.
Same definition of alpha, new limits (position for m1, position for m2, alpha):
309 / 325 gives 101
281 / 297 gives 98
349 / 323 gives 96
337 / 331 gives 104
